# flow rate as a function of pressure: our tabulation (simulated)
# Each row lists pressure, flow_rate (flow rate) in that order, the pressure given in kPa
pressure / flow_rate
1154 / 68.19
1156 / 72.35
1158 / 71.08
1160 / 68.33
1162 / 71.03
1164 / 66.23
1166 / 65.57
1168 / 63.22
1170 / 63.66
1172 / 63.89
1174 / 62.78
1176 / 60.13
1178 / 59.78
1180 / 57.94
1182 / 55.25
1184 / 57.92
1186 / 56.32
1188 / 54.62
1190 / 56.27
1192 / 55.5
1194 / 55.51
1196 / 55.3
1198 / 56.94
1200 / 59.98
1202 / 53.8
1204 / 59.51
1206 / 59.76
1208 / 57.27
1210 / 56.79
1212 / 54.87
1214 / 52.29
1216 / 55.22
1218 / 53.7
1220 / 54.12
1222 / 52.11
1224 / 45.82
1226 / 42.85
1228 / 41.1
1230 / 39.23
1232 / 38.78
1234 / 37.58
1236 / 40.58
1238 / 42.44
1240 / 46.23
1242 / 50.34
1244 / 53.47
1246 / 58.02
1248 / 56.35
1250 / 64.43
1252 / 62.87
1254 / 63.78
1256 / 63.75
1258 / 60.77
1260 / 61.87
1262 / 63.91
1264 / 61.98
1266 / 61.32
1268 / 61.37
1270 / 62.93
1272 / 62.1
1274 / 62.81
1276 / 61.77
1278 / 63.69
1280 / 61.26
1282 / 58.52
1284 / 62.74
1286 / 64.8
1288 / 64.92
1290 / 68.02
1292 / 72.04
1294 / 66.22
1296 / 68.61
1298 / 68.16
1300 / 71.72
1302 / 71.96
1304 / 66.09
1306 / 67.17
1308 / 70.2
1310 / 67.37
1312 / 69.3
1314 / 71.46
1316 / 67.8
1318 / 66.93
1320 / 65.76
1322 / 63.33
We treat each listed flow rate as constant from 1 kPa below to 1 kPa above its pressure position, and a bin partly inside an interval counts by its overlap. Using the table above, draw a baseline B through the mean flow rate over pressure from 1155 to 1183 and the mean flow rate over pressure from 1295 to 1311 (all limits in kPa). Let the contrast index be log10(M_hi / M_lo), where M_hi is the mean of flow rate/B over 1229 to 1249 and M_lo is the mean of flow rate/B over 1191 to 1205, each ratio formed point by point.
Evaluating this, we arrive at -0.097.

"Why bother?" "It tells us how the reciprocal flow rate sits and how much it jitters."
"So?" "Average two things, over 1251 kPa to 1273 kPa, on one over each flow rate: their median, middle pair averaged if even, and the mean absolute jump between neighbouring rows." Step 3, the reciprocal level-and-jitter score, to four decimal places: 0.0082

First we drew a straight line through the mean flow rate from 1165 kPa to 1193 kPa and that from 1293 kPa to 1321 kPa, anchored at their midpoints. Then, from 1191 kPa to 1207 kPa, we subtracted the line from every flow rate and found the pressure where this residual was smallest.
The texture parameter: 1202 kPa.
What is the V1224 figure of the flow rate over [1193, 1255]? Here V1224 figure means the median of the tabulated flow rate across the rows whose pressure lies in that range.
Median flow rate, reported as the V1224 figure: 54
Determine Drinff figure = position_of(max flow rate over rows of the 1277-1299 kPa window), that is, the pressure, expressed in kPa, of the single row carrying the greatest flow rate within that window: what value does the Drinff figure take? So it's 1292 kPa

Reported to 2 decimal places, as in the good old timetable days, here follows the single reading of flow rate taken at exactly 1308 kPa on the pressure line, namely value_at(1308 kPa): 70.20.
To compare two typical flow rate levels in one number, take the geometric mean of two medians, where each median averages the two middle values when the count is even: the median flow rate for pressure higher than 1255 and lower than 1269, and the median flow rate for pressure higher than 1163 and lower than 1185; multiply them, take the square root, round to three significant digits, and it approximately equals 62.3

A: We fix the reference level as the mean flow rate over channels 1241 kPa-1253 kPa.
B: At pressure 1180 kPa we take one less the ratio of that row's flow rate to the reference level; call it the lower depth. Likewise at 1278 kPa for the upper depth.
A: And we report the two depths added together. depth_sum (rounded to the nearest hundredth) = -0.11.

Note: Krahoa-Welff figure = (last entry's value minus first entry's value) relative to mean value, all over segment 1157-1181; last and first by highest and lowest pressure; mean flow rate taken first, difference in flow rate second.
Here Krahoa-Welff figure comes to -0.20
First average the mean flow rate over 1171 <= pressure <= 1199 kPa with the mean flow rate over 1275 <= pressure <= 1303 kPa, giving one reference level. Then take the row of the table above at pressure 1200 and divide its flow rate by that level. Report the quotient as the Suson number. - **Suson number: 0.97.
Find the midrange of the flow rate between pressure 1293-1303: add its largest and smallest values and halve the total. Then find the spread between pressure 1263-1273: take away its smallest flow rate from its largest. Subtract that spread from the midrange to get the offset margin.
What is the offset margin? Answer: 67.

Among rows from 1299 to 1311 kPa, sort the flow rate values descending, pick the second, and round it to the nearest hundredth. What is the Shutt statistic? 71.72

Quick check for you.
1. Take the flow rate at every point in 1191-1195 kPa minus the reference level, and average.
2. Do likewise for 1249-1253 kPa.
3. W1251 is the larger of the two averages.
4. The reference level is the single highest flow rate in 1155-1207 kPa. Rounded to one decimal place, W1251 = -8.7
